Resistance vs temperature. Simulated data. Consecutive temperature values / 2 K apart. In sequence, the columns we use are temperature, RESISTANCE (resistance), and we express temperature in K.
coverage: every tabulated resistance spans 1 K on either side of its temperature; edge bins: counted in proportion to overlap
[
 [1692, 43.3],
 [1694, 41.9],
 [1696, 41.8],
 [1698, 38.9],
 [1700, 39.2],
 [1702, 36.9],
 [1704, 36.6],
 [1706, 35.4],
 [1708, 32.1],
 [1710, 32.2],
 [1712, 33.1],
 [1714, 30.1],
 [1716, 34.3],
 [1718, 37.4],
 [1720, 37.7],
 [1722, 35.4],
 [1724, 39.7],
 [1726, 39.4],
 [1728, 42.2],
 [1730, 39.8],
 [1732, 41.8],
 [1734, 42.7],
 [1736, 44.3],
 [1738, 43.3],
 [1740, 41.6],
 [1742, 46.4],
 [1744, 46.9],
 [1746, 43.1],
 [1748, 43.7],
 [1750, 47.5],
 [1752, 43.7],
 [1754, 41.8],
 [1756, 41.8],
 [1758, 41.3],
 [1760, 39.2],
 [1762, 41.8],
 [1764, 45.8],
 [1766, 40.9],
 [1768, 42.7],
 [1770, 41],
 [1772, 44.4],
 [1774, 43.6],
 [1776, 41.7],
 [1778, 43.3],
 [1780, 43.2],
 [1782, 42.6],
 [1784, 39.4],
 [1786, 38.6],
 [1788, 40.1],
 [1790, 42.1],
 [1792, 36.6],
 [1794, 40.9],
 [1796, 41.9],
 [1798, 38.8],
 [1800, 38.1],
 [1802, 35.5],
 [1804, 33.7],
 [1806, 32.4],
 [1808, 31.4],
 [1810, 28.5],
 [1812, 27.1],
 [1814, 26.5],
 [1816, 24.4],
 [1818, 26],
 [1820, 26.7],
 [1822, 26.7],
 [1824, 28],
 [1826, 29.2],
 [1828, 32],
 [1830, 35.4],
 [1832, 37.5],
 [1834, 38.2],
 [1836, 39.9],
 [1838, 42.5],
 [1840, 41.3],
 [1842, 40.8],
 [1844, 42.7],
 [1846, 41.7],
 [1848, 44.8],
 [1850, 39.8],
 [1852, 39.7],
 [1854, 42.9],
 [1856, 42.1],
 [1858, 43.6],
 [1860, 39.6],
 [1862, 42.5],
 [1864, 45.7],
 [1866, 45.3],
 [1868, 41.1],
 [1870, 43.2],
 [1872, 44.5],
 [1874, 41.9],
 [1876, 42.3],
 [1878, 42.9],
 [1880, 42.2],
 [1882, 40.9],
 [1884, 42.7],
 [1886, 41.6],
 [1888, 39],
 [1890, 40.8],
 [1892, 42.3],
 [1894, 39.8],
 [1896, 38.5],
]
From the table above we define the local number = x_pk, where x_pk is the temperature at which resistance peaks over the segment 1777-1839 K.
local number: 1778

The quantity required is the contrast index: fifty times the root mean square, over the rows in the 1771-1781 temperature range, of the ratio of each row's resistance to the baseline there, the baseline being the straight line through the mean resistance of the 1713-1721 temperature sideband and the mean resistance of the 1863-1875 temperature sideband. 57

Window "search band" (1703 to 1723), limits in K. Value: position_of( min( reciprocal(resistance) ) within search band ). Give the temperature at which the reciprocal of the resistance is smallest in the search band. 1720 K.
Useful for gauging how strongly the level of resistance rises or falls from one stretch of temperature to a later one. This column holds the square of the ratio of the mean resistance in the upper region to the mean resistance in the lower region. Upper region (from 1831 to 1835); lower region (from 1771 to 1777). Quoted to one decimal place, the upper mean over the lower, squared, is 0.8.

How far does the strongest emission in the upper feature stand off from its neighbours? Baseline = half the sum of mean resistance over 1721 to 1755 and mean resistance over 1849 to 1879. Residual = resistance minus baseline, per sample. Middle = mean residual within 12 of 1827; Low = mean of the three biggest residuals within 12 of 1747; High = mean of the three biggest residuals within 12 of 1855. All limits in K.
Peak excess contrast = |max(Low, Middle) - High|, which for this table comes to 1.7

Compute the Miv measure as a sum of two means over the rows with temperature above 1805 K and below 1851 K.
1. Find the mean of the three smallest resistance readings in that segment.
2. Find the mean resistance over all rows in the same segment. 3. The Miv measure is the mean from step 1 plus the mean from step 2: 60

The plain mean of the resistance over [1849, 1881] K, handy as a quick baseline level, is 42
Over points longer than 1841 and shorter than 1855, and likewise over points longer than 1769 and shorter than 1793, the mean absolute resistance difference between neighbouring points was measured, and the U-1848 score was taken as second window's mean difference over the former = 0.82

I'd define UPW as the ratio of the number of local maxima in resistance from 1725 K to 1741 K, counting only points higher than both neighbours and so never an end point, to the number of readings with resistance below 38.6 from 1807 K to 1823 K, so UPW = 0.25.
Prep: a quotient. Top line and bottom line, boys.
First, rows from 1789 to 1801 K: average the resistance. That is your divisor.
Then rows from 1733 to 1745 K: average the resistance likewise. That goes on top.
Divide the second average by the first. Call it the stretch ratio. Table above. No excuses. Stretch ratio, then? 1.11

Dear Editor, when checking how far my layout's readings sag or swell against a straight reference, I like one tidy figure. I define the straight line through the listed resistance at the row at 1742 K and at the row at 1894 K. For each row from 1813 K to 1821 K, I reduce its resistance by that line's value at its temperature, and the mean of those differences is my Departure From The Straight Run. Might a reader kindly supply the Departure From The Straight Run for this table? -17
